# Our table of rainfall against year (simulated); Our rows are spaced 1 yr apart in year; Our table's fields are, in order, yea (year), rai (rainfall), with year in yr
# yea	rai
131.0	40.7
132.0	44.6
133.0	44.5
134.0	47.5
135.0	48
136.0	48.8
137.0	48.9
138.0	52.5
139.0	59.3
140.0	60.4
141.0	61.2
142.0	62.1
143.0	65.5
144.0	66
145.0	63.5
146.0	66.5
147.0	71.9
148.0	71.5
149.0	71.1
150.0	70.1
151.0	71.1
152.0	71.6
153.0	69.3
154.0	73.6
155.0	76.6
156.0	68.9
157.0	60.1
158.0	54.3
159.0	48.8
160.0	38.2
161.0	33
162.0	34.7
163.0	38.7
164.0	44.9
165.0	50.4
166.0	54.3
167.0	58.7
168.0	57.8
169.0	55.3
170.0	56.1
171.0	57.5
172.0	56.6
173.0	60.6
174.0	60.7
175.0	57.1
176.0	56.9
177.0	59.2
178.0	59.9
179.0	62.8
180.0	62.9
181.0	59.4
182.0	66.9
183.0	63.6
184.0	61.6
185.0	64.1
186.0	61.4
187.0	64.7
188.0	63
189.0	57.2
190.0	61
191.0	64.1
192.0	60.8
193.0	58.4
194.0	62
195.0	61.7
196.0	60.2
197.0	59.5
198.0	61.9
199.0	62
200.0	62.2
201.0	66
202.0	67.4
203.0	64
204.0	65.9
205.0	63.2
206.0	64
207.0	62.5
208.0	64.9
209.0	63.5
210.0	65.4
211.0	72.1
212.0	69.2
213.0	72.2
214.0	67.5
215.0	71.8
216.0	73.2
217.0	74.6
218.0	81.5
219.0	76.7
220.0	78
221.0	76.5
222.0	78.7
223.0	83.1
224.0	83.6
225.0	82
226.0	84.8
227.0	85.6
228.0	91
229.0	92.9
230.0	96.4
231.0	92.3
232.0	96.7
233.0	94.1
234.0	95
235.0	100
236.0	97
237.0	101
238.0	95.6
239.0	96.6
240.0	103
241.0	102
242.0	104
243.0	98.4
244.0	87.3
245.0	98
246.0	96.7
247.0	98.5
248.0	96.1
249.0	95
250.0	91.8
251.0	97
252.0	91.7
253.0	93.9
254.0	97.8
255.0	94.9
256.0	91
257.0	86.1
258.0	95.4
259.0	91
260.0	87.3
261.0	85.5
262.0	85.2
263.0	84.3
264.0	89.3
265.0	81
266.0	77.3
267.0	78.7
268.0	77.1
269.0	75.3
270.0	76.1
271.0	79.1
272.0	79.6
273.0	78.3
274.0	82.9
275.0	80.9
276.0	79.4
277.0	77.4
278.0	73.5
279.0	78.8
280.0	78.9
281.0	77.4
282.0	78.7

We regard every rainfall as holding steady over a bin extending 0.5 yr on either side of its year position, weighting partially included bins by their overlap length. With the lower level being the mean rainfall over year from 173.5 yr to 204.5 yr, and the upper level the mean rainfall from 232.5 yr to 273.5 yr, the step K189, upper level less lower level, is 29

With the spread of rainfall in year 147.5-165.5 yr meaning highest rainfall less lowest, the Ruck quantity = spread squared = 1901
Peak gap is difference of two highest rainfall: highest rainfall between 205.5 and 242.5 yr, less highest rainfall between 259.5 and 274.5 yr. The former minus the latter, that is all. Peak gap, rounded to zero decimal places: 15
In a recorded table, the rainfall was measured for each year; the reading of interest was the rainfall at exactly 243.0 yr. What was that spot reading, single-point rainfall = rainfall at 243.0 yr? 98.4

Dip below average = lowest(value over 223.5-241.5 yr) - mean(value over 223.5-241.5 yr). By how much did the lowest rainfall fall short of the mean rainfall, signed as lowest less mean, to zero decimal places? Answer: -12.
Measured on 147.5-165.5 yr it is -25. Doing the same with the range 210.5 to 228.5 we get -10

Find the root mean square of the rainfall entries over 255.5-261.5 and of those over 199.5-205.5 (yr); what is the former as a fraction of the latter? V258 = 1.38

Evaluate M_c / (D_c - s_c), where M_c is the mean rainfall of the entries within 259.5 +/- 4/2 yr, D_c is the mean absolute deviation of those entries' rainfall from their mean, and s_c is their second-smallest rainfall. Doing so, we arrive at -1.07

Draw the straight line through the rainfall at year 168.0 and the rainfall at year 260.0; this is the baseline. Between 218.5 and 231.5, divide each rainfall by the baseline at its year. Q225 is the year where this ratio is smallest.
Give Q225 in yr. 221.0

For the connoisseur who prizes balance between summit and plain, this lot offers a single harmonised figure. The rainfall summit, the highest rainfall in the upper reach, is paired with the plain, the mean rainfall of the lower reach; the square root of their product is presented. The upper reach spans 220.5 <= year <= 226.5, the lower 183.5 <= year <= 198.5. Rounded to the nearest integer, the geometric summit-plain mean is 72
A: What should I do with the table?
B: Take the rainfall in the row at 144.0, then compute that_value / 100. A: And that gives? 0.66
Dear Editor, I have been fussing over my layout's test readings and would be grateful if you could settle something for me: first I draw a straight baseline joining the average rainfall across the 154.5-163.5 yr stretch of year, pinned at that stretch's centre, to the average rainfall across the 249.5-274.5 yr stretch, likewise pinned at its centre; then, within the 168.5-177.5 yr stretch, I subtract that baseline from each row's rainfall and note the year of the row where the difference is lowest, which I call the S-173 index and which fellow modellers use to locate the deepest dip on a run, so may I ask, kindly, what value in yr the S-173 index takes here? 176.0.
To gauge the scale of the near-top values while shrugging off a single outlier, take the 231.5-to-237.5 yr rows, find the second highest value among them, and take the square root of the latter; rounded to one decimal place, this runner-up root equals 10.0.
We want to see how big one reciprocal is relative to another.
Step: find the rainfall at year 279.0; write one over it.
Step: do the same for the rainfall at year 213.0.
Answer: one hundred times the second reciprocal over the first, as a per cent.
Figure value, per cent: 109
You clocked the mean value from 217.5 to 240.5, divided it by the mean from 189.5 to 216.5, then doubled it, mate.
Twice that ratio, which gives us 2.77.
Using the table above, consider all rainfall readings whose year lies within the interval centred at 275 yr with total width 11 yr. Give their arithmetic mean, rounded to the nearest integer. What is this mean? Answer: 79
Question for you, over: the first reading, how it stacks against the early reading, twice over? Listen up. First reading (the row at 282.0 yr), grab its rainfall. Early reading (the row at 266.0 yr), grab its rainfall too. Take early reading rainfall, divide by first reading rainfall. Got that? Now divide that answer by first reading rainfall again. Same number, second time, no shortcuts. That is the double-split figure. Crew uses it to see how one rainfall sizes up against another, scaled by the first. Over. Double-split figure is 0.012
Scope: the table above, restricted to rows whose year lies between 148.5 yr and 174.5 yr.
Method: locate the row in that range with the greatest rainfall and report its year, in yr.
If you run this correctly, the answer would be 155.0 yr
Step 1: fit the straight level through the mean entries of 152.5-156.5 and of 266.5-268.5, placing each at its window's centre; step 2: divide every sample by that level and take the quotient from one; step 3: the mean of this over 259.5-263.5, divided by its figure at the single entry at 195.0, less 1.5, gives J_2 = -2.1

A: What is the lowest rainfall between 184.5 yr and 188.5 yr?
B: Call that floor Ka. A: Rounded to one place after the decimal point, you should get 61.4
